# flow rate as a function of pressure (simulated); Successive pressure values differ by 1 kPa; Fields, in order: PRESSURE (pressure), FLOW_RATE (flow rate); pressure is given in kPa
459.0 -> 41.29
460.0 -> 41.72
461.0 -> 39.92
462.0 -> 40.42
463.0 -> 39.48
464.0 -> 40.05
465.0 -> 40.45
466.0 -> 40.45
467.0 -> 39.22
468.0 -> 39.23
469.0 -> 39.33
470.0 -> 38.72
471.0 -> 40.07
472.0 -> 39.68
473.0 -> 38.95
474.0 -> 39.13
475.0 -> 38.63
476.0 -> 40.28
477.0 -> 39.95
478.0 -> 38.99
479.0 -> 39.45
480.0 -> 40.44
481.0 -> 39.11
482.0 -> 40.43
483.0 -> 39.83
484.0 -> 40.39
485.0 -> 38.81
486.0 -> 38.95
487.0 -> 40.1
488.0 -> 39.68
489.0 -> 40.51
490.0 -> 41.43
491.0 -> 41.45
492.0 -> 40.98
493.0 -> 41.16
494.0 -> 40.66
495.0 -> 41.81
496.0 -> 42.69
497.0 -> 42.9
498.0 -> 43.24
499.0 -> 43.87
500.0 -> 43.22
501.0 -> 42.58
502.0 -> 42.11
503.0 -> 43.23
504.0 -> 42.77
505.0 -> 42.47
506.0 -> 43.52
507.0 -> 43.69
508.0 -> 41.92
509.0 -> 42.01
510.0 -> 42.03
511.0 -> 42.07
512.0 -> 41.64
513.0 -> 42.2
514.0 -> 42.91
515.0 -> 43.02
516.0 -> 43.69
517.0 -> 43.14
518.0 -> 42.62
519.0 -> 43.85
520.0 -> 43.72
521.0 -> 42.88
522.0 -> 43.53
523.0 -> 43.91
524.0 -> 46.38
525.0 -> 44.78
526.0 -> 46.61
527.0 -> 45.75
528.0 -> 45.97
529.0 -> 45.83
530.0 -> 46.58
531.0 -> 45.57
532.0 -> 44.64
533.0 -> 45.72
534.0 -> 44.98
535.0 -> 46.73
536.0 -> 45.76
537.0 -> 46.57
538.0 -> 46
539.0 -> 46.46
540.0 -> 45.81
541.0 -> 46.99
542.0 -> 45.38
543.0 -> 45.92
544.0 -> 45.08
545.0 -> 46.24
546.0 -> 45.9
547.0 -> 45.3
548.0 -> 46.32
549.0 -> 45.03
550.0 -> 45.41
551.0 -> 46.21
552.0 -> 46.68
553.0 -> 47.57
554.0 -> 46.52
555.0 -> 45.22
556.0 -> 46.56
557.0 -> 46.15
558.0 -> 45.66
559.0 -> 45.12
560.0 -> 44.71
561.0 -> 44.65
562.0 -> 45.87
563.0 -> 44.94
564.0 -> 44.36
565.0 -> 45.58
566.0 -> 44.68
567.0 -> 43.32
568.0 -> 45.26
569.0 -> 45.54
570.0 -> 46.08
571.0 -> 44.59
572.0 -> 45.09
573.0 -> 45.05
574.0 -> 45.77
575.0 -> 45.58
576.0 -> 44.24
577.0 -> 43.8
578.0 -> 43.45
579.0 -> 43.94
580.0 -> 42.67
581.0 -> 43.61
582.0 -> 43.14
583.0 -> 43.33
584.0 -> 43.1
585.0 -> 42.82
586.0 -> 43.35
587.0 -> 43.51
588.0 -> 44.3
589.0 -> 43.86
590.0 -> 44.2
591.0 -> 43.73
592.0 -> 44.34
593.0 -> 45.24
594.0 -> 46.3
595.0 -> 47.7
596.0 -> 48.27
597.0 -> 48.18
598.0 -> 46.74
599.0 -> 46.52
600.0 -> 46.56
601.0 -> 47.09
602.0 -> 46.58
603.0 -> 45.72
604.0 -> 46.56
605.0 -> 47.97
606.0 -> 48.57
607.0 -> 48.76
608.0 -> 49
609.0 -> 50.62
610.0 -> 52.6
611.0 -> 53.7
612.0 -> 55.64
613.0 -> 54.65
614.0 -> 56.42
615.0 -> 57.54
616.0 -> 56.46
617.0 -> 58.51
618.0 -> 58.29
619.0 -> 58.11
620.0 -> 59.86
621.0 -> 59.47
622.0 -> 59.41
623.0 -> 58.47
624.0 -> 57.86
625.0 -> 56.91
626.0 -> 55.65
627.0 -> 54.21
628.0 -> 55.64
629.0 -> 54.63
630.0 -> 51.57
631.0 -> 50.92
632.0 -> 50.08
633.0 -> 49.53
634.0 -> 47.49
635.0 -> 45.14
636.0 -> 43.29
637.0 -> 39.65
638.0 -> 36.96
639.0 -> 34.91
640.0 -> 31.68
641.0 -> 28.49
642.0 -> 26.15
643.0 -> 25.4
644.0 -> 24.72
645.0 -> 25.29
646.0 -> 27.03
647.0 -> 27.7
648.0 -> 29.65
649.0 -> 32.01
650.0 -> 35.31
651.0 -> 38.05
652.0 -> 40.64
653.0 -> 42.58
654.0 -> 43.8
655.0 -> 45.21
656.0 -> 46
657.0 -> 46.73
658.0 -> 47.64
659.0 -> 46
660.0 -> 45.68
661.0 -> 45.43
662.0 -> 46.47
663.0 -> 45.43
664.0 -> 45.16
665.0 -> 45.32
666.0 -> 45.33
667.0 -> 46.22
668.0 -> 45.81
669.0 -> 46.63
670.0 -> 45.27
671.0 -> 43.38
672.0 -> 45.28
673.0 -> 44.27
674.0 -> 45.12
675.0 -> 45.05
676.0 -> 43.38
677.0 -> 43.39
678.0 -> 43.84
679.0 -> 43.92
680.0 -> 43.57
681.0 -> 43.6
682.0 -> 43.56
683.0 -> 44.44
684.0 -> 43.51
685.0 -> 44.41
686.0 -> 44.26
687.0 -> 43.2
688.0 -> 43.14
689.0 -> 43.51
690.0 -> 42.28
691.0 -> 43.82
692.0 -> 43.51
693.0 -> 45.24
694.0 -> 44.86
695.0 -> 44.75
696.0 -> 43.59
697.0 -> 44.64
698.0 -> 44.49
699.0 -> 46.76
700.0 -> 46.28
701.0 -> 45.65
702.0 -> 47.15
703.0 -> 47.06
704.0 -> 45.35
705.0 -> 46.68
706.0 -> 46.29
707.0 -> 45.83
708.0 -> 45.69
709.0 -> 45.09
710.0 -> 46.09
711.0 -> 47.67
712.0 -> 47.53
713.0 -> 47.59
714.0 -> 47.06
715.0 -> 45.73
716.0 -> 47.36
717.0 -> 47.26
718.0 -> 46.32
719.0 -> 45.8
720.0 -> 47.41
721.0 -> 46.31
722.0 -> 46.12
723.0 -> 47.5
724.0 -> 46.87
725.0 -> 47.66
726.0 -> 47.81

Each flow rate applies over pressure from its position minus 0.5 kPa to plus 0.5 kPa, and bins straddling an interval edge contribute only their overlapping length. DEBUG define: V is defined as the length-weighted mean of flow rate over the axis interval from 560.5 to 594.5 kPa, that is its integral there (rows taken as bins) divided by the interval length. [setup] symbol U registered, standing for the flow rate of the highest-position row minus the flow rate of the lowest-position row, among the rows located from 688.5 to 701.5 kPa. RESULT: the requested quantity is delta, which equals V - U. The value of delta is 42.3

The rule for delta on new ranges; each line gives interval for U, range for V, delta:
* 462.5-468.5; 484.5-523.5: 42.5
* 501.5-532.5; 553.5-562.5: 43.1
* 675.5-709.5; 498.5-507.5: 41.3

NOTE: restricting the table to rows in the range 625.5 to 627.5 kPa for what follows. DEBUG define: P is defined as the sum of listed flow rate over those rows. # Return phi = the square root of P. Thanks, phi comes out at 10.5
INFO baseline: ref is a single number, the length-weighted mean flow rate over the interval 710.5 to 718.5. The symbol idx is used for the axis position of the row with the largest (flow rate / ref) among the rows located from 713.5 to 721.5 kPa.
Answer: 720.0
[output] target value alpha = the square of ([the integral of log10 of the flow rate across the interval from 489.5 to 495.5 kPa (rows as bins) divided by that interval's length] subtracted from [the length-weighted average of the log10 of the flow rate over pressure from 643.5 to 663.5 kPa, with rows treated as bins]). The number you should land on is 0.0012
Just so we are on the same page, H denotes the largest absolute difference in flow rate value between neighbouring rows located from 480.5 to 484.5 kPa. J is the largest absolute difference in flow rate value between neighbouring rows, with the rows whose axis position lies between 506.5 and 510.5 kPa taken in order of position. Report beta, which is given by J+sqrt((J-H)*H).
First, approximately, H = 1.32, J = 1.8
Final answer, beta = 2.5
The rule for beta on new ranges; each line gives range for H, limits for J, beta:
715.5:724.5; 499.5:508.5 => 2.3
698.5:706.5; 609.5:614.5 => 2.6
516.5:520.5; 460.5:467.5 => 1.2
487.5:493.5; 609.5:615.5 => 2.9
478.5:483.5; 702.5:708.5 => 2.4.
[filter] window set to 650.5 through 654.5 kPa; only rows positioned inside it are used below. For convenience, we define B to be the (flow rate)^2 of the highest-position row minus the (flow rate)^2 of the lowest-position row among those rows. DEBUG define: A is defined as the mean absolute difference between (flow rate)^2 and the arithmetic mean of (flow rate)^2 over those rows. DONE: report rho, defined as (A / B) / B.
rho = 0.001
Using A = 158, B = 471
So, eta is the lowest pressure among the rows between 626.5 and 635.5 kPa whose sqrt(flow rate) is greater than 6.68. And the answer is 627.0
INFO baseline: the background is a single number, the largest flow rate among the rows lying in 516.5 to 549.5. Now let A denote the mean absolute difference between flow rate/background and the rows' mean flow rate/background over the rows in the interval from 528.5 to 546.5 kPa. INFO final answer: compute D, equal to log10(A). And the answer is -2.0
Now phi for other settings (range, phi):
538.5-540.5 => 9.6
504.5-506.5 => 9.3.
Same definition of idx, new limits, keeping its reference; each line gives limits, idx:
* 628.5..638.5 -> 629.0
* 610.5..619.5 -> 617.0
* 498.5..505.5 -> 499.0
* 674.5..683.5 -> 675.0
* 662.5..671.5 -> 669.0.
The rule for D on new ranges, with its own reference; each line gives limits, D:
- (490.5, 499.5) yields -1.7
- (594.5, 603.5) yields -1.8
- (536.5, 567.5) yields -1.8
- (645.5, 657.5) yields -0.9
